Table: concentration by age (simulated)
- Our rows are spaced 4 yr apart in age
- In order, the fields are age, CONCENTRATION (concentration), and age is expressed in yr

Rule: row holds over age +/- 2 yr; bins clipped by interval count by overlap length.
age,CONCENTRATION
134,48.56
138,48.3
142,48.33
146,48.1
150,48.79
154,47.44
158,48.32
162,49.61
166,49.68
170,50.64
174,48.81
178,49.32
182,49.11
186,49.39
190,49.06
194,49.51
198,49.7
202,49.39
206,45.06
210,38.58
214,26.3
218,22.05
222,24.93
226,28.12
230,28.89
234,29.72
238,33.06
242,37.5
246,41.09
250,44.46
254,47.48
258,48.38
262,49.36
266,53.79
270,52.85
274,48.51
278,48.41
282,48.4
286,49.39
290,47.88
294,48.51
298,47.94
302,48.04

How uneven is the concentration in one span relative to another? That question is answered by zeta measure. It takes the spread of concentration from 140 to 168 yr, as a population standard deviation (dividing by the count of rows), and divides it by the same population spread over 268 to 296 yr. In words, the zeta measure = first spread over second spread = 0.5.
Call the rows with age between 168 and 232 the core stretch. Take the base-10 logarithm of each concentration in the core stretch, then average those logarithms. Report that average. 1.60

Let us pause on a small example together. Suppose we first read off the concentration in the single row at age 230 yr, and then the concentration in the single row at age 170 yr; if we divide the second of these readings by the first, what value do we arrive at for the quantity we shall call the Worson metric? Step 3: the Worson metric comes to 1.75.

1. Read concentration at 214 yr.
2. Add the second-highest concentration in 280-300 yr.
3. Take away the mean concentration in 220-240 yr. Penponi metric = 46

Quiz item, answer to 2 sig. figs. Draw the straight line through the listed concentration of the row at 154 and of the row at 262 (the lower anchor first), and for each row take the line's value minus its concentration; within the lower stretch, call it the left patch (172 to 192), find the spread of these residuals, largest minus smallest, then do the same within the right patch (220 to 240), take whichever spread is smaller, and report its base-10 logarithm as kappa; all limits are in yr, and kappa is -0.32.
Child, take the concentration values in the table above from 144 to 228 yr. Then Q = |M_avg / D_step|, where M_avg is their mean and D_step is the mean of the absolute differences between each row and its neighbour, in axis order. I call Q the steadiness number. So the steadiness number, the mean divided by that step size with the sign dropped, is 21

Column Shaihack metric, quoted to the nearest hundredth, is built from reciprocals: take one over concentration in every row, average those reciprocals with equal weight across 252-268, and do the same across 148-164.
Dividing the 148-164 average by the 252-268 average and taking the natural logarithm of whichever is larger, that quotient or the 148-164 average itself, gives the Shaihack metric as 0.02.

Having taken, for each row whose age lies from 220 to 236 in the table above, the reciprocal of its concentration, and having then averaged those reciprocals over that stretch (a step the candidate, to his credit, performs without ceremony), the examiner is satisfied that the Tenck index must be 0.0360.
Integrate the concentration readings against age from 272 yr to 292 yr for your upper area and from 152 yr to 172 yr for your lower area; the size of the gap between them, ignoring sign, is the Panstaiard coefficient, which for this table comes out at 12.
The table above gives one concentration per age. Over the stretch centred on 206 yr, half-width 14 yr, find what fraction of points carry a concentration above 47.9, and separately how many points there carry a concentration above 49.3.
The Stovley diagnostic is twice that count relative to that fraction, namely 14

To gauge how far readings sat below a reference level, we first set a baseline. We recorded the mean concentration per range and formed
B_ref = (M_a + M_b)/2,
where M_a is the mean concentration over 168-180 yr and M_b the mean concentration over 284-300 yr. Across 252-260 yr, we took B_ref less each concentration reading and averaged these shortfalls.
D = 1.1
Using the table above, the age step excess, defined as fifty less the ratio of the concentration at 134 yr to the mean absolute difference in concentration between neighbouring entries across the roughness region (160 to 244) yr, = 30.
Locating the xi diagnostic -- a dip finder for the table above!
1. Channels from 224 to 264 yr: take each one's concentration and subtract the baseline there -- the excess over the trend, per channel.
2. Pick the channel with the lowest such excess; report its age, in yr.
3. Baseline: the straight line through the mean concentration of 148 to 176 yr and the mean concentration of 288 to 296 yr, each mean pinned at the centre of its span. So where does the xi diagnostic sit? 226 yr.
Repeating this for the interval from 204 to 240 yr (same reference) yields 218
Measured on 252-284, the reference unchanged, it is 254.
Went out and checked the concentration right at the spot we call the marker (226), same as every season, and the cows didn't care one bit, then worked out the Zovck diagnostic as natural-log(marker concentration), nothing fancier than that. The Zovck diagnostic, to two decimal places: 3.34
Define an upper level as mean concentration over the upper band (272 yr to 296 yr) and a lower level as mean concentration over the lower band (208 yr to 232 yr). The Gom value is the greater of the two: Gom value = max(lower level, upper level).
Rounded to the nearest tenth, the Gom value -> 48.5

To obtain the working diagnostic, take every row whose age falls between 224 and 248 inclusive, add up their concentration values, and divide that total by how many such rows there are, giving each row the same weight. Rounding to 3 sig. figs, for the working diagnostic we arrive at 33.1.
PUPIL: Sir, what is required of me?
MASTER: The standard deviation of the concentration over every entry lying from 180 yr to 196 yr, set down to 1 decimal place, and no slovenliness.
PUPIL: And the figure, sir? 0.2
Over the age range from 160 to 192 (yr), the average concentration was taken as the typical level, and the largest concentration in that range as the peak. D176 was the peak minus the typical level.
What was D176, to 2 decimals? 1.19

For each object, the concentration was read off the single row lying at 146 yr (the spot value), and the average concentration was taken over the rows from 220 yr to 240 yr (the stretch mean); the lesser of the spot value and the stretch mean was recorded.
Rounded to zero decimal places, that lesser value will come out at 29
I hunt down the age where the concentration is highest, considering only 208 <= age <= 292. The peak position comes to 266 yr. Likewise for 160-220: 170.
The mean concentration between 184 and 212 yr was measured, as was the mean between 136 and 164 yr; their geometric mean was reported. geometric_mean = 48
